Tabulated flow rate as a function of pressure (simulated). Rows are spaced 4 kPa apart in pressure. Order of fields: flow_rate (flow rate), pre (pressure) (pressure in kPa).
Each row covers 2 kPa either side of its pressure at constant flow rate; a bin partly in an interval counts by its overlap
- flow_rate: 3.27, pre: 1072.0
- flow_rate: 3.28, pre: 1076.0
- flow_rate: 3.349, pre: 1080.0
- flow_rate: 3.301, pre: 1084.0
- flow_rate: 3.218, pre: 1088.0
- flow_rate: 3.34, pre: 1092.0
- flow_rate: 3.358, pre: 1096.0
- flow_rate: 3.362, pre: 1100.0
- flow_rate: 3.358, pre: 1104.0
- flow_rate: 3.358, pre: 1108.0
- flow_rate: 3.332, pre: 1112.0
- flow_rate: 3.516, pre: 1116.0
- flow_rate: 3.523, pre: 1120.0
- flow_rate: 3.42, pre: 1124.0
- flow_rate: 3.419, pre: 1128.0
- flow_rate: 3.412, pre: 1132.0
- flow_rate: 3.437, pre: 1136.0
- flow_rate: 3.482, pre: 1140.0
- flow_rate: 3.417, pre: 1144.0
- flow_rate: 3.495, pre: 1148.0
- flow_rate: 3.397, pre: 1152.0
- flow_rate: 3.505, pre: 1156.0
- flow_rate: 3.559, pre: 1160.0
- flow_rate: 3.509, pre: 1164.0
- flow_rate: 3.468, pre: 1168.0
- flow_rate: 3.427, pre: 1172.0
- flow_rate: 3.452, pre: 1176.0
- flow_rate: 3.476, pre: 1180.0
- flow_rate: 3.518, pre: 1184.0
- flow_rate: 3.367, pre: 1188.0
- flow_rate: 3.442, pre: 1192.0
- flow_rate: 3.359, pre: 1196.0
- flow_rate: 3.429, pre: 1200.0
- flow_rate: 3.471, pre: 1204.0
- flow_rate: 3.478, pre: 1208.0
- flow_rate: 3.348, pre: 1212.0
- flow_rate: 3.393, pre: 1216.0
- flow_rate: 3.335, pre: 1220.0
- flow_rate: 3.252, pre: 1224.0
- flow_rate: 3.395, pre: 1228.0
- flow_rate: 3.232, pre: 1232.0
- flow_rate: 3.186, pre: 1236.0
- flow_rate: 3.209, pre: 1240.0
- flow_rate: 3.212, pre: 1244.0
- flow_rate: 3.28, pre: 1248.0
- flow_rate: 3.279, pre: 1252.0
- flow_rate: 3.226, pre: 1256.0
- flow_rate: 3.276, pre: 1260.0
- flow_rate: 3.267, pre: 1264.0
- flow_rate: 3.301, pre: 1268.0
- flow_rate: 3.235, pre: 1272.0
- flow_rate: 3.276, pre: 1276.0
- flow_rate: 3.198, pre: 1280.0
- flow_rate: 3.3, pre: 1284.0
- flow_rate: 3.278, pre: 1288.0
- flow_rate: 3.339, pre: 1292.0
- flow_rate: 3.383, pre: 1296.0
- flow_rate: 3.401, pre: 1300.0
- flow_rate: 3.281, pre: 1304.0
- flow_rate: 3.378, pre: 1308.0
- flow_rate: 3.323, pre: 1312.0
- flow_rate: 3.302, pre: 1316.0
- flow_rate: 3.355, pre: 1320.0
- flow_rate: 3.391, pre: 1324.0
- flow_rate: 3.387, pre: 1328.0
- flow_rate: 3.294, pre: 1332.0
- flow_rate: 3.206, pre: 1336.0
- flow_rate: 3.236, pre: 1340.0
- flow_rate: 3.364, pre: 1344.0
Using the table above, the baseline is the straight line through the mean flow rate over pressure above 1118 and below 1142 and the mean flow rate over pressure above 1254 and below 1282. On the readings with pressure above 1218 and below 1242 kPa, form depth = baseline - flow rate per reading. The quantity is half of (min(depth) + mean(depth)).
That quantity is -0.022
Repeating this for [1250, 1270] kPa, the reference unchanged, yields -0.026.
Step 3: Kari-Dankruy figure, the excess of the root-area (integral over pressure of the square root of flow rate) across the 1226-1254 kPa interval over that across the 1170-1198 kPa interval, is -1.4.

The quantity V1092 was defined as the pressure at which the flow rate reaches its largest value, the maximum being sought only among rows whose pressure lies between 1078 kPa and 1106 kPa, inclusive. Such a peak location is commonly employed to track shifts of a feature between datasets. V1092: 1100.0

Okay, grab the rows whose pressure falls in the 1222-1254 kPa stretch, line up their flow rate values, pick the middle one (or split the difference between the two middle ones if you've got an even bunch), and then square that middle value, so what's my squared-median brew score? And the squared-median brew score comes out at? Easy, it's 10.5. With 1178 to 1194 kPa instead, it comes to 12.0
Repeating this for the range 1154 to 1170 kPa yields 12.3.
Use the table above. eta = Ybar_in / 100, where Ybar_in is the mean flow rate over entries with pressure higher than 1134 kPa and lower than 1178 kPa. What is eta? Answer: 0.0347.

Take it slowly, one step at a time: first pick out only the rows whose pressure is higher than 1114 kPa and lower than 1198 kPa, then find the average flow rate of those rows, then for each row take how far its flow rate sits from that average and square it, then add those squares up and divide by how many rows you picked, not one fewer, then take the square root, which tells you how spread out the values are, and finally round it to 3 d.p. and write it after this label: 0.053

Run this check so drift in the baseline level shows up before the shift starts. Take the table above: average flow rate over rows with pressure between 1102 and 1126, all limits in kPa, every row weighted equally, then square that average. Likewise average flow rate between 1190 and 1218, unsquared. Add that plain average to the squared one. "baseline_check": 15.10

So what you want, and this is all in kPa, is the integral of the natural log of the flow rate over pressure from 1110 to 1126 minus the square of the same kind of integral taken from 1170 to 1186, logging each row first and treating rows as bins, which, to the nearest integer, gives -376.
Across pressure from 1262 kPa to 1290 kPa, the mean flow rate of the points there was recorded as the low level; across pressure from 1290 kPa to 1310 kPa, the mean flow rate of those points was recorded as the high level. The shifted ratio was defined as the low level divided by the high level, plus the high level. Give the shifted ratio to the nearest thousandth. 4.329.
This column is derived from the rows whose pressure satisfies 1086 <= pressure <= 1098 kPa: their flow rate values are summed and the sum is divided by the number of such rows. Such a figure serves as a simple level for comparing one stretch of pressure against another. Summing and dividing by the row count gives 3.31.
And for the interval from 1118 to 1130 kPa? 3.45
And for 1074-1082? 3.31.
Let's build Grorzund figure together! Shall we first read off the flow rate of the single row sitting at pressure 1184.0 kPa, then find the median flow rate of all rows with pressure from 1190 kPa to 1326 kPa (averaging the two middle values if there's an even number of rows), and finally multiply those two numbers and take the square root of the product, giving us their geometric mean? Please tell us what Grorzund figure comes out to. 3.41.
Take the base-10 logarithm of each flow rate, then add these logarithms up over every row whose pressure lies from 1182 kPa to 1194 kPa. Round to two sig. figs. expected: 1.6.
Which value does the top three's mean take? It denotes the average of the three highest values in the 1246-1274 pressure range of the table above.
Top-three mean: 3.29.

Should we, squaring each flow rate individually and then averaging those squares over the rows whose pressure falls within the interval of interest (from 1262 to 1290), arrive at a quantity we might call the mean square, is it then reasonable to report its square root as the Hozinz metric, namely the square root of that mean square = 3.27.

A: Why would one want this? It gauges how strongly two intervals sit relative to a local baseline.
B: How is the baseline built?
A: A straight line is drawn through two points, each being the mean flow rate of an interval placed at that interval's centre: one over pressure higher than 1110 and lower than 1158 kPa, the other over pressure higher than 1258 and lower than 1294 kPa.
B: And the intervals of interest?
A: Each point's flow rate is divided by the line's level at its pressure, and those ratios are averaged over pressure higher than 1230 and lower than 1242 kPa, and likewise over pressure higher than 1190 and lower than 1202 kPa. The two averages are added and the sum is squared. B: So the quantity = 3.91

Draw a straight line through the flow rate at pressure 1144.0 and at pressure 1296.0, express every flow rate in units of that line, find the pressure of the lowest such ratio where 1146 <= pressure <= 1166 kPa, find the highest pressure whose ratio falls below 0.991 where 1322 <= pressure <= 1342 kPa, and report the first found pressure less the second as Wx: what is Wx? -188 kPa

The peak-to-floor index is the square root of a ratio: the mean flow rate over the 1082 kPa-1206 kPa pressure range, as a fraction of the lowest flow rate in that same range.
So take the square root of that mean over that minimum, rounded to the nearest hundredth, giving 1.03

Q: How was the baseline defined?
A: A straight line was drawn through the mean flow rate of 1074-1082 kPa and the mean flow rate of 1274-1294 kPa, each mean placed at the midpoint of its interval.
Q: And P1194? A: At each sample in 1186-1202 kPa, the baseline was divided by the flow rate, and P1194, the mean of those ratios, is 0.97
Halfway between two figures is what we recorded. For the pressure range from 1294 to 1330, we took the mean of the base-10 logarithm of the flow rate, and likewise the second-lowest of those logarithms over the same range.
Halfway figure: 0.522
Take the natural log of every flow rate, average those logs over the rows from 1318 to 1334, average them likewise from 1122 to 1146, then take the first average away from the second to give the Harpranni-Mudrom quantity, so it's 0.02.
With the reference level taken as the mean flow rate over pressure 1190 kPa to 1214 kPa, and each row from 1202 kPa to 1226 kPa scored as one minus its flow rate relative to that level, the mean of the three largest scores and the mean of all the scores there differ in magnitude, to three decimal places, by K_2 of 0.020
